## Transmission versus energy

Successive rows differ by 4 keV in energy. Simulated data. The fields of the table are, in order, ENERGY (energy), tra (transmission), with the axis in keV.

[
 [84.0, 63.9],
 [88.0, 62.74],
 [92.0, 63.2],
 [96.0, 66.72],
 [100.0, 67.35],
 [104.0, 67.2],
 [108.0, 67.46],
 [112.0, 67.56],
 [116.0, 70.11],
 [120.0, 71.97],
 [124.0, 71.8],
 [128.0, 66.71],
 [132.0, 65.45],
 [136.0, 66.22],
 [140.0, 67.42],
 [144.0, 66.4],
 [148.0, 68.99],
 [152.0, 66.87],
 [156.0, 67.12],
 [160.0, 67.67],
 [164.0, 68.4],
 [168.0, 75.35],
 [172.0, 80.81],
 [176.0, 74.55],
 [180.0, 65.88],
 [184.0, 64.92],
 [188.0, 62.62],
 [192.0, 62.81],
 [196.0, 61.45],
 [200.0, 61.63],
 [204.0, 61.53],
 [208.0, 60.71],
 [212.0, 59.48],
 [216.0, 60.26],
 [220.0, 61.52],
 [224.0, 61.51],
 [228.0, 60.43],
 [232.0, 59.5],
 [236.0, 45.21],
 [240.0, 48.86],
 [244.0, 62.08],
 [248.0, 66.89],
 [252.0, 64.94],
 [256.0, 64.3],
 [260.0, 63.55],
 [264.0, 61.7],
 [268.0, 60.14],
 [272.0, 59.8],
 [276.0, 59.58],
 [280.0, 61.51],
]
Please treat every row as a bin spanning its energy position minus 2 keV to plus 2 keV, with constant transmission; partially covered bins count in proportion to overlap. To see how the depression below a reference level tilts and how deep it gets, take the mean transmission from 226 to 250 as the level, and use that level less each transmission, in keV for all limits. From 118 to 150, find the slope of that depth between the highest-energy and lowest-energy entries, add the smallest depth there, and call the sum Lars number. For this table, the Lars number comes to -15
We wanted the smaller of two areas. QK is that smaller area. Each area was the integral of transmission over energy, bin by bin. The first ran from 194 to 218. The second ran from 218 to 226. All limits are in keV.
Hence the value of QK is 492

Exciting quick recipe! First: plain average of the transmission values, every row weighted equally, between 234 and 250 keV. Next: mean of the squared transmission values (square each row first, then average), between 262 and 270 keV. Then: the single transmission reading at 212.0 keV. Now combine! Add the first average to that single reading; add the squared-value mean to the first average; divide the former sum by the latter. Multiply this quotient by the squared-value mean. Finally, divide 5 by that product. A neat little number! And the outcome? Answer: 0.0440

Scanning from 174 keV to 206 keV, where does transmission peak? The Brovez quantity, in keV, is 176.0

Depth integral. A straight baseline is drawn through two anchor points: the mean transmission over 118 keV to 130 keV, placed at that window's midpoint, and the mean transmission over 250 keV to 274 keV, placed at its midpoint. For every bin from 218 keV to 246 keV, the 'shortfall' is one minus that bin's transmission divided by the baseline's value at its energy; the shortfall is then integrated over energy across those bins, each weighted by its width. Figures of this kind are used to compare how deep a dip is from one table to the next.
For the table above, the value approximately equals 3.1 keV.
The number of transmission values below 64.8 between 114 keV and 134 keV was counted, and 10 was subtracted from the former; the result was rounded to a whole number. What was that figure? -10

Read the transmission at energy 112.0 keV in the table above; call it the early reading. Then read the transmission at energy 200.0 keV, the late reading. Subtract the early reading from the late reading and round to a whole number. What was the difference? -6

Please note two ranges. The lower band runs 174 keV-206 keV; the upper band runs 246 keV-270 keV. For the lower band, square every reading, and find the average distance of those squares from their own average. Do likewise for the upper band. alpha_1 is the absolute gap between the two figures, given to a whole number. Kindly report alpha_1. 175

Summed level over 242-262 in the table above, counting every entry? 322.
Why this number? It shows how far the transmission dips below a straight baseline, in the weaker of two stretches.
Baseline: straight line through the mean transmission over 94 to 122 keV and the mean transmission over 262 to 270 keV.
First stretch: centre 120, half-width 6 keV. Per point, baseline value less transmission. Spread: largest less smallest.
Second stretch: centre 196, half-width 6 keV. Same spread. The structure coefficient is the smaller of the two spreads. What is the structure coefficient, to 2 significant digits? 1.2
